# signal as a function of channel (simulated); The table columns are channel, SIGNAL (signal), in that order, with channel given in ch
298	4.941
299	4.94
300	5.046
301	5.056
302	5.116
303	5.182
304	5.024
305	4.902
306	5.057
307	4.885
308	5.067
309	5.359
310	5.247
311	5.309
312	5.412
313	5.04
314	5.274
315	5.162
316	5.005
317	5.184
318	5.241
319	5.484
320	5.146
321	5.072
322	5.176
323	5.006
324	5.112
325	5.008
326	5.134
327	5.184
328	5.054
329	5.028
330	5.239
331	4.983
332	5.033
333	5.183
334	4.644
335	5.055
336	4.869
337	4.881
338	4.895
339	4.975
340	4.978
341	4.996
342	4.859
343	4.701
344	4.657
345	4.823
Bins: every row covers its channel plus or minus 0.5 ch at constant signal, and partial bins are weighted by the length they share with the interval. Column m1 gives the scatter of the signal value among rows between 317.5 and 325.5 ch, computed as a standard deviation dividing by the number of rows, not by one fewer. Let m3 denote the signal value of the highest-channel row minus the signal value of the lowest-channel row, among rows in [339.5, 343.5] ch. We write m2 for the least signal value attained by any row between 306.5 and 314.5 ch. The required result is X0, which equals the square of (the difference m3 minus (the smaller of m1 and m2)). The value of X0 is 0.18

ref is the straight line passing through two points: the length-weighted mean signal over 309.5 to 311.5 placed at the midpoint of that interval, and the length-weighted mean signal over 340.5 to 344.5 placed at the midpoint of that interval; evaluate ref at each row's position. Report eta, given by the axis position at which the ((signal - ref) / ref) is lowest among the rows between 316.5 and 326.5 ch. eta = 323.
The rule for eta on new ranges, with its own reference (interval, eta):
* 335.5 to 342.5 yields 336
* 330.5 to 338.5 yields 334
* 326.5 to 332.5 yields 331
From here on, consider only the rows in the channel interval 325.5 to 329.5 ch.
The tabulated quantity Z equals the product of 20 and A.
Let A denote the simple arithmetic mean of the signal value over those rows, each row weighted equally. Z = 102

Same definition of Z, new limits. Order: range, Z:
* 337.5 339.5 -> 99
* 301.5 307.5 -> 101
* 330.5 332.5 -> 100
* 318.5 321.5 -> 105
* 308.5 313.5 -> 105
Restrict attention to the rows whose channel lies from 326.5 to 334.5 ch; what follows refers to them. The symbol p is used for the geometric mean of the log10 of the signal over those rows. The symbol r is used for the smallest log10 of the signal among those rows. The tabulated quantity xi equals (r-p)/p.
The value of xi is -0.050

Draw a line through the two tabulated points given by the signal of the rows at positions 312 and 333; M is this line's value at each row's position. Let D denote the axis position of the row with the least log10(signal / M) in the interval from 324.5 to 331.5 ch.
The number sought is 325 ch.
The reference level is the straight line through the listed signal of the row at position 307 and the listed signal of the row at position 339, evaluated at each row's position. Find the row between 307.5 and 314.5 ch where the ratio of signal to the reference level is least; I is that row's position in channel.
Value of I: 313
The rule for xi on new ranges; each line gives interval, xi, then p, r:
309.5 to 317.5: -0.023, 0.716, 0.699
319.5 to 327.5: -0.012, 0.708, 0.699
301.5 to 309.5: -0.023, 0.705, 0.689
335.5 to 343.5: -0.025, 0.690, 0.672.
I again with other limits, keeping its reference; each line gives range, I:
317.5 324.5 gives 323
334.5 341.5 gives 336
